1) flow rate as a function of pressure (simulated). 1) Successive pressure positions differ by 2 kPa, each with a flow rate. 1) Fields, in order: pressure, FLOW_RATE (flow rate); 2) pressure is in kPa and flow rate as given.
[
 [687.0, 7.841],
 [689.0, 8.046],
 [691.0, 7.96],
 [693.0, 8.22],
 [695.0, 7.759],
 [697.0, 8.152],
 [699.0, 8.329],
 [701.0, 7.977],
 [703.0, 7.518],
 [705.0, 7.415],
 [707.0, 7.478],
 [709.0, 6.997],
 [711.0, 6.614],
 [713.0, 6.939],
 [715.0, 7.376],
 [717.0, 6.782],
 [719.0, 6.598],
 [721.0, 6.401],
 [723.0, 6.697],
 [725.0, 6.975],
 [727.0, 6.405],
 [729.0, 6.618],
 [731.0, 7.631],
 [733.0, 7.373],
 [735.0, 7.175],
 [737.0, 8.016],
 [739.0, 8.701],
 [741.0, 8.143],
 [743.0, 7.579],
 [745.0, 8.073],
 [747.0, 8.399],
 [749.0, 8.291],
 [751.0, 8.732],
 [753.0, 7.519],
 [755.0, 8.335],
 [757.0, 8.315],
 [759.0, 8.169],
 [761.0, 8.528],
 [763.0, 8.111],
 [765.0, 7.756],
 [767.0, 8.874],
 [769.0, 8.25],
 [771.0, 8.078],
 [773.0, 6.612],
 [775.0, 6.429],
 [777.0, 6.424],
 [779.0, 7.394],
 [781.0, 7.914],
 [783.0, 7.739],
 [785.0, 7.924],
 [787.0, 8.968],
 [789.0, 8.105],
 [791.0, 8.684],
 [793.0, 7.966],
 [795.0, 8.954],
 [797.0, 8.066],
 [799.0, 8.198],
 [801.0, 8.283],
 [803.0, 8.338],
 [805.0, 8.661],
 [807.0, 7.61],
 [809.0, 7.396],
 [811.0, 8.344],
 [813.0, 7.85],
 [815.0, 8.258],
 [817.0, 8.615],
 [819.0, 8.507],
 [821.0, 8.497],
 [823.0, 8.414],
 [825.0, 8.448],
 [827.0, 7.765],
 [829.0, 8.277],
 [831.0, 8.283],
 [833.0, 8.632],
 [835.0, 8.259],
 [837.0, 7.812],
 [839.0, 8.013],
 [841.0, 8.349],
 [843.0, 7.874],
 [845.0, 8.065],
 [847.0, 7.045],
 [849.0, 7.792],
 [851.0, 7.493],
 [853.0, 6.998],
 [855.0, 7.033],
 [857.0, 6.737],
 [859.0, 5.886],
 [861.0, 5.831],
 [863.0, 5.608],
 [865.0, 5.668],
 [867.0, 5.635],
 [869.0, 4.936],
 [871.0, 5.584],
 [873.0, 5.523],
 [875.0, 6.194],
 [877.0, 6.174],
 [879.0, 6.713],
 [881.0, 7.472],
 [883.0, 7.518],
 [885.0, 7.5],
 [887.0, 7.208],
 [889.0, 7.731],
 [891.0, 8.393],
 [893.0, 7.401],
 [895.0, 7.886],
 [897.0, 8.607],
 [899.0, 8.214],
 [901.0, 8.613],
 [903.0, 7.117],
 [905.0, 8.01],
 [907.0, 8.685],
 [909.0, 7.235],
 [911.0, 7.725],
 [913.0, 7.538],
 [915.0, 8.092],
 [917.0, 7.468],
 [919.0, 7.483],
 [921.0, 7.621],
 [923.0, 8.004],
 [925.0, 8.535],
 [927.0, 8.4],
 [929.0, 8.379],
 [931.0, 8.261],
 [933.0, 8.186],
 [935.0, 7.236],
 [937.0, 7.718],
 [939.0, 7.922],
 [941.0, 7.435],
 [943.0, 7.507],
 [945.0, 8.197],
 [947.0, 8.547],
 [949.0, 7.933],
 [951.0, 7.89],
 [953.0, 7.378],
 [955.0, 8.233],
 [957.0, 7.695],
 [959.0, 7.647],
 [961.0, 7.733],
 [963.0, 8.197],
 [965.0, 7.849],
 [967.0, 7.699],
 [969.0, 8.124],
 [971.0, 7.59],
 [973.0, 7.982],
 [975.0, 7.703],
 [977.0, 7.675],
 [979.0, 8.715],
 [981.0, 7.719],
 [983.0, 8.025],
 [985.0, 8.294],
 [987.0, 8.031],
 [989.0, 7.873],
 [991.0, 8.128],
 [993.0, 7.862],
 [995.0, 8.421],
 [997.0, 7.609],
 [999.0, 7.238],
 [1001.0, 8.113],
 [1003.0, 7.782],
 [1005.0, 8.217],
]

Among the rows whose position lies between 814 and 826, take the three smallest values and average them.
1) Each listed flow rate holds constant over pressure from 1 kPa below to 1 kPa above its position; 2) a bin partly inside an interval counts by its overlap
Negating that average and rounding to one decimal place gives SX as -8.4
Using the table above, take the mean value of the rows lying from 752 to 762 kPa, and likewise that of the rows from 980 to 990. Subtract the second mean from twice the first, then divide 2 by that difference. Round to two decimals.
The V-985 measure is 0.24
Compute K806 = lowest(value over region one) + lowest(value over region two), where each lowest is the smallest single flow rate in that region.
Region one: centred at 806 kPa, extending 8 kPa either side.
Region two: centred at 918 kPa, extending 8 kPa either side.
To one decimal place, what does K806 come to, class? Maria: 14.9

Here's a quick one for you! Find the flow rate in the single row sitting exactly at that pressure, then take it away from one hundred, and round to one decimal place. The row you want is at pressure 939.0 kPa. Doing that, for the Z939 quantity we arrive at 92.1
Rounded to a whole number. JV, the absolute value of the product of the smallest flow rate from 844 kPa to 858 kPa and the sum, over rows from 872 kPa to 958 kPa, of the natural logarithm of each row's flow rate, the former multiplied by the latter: 591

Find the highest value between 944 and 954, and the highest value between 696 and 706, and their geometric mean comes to 8.44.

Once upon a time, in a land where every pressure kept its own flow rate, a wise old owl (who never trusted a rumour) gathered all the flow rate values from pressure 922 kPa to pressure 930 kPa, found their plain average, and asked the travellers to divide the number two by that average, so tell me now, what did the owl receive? 0.240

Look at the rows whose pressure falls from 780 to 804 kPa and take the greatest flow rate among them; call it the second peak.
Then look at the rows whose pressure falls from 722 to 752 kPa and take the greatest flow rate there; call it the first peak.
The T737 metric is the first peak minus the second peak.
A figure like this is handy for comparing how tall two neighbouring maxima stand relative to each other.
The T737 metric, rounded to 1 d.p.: -0.2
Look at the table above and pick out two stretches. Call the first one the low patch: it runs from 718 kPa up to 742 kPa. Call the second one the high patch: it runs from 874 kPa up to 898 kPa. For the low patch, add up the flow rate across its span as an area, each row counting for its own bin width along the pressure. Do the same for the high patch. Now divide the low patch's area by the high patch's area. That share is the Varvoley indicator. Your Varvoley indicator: 0.98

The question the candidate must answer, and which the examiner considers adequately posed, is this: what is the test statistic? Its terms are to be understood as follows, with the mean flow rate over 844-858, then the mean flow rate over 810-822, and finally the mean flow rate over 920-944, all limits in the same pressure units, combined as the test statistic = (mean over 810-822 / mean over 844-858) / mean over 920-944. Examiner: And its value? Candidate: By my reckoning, 0.144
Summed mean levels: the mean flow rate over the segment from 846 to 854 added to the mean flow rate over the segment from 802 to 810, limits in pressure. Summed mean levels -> 15.3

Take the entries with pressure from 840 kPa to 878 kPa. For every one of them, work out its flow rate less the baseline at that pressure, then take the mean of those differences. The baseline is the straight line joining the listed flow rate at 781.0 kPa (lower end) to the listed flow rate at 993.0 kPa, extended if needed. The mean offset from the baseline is -1.3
